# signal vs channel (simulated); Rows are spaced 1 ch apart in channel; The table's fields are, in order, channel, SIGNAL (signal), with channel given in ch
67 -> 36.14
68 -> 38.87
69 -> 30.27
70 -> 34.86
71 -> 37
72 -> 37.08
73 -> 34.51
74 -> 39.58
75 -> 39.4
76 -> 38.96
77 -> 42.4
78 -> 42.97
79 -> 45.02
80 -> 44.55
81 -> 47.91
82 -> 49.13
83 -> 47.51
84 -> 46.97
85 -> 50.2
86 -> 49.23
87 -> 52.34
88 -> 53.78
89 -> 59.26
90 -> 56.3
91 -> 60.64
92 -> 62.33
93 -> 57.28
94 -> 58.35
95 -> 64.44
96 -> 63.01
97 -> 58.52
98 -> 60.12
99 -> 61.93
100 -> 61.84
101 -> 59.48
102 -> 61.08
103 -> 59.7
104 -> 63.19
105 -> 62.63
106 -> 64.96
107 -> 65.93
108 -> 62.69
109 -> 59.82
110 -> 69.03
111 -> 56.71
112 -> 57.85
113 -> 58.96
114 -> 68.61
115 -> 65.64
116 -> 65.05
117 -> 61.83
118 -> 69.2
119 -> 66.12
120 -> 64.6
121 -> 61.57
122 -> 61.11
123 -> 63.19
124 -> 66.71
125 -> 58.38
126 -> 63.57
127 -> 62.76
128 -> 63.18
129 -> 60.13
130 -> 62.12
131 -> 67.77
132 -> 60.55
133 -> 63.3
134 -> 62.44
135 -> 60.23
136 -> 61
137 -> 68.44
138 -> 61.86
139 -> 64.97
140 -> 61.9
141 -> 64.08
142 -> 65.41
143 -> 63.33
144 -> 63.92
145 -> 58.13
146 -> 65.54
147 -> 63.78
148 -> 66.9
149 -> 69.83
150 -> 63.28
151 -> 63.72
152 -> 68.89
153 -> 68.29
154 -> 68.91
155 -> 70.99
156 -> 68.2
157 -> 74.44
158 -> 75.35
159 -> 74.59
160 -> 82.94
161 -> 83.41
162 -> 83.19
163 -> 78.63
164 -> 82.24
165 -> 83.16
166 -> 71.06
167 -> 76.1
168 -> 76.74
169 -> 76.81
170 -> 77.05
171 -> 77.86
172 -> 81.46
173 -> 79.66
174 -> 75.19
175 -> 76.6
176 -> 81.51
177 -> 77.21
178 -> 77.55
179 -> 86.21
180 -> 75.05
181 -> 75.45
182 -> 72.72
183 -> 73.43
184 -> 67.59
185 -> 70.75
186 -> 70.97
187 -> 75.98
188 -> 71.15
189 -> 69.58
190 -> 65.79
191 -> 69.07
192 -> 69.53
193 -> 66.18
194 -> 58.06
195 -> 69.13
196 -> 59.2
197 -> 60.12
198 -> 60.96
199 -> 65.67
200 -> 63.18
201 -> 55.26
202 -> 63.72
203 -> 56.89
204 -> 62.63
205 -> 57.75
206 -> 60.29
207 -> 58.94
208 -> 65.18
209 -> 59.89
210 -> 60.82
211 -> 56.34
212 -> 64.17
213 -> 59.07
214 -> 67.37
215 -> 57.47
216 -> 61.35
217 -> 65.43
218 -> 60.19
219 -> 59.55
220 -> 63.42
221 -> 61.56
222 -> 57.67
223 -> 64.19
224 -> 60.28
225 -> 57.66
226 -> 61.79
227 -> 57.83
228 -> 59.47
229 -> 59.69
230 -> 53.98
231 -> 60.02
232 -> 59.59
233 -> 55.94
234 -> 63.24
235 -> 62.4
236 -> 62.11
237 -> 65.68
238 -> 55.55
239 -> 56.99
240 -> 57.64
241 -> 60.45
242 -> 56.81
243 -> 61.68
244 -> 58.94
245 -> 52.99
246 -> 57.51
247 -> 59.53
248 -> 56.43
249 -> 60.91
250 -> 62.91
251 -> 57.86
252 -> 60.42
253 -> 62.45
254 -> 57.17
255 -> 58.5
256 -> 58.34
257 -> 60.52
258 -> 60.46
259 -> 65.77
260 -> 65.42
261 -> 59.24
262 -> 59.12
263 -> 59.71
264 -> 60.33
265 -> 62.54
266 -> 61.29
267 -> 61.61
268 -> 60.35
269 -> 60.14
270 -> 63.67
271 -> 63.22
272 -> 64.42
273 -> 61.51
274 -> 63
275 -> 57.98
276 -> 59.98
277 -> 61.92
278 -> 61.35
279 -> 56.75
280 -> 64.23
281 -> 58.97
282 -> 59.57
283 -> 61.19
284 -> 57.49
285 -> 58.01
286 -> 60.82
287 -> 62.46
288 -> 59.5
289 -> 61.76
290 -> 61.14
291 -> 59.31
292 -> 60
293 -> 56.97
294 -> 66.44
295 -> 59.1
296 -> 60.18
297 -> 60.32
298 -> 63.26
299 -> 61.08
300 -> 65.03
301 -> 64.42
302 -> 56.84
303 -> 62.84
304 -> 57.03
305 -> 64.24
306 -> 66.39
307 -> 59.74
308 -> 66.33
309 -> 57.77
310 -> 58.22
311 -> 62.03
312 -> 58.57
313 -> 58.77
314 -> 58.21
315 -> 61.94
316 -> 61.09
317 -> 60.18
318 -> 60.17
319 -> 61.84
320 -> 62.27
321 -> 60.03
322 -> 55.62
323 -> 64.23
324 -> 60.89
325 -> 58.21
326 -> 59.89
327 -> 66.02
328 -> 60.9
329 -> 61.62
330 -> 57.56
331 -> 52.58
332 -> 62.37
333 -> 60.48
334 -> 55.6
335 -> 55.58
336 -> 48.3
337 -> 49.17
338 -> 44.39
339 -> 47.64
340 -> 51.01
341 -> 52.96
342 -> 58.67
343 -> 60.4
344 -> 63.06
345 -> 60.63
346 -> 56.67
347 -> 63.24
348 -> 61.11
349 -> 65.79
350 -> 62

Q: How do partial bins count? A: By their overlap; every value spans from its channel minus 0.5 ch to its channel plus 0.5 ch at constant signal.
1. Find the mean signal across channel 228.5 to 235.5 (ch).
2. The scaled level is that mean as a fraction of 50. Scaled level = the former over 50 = 1.19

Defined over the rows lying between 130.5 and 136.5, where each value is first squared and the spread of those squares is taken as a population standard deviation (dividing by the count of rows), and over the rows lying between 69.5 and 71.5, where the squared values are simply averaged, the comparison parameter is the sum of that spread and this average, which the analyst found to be 1621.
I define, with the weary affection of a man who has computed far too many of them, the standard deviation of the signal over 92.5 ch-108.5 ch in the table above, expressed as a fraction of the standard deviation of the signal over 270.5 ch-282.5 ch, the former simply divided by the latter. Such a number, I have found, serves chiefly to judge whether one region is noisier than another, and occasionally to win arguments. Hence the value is 1.0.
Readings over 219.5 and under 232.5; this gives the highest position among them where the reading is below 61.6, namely 232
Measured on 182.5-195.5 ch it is 194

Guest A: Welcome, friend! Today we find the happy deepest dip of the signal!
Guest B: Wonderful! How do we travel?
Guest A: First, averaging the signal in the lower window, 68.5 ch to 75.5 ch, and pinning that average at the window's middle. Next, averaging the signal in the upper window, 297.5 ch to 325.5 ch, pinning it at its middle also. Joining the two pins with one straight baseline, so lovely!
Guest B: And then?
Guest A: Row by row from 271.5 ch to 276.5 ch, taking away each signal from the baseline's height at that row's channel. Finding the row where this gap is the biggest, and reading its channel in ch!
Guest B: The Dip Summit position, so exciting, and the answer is 275 ch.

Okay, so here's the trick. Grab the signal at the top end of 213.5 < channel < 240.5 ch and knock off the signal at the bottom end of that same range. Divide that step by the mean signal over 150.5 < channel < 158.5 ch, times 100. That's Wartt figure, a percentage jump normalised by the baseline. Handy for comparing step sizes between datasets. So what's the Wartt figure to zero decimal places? -14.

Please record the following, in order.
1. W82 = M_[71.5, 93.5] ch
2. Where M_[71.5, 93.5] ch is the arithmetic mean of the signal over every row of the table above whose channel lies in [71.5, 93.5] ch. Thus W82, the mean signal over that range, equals 48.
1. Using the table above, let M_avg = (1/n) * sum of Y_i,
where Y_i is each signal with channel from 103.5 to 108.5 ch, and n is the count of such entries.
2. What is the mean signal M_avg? 64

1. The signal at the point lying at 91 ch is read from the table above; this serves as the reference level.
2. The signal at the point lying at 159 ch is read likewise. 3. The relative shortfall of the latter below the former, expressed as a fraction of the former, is -0.23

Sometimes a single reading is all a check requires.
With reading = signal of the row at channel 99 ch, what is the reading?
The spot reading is 61.93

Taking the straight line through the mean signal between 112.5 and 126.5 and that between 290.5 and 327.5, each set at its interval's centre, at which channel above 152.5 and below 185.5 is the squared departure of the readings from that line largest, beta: 179 ch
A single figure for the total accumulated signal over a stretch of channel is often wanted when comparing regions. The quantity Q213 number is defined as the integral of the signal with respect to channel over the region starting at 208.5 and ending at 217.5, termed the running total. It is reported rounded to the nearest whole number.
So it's 552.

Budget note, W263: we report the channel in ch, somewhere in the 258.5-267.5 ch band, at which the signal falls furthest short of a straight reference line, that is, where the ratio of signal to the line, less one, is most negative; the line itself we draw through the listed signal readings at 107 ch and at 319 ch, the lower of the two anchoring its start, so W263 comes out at 262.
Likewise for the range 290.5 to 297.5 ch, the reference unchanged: 293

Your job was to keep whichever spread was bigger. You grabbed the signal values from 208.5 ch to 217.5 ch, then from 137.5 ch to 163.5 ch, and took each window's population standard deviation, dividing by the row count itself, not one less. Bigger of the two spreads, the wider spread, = 6.9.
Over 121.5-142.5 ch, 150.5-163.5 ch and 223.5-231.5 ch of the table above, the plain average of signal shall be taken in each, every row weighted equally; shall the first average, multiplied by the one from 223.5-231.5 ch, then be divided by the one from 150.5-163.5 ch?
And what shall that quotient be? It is 50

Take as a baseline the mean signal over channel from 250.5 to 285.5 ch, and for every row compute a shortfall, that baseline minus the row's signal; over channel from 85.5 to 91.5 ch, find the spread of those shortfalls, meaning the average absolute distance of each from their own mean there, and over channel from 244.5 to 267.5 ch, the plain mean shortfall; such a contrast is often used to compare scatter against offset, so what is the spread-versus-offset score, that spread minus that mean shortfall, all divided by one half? 5.6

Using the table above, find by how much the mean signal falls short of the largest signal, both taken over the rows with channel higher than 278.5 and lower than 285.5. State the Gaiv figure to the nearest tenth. 4.8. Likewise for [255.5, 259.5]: 4.5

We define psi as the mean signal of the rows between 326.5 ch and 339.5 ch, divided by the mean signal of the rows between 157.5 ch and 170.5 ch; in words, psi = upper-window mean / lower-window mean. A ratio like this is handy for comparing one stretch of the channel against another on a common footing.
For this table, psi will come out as 0.71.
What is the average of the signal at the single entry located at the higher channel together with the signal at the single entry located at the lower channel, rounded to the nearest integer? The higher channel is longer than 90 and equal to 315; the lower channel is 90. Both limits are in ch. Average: 59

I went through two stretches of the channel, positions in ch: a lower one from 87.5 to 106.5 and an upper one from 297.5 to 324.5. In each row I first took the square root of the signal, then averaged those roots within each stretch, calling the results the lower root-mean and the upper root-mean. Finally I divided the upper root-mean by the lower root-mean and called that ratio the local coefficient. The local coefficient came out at 1.01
